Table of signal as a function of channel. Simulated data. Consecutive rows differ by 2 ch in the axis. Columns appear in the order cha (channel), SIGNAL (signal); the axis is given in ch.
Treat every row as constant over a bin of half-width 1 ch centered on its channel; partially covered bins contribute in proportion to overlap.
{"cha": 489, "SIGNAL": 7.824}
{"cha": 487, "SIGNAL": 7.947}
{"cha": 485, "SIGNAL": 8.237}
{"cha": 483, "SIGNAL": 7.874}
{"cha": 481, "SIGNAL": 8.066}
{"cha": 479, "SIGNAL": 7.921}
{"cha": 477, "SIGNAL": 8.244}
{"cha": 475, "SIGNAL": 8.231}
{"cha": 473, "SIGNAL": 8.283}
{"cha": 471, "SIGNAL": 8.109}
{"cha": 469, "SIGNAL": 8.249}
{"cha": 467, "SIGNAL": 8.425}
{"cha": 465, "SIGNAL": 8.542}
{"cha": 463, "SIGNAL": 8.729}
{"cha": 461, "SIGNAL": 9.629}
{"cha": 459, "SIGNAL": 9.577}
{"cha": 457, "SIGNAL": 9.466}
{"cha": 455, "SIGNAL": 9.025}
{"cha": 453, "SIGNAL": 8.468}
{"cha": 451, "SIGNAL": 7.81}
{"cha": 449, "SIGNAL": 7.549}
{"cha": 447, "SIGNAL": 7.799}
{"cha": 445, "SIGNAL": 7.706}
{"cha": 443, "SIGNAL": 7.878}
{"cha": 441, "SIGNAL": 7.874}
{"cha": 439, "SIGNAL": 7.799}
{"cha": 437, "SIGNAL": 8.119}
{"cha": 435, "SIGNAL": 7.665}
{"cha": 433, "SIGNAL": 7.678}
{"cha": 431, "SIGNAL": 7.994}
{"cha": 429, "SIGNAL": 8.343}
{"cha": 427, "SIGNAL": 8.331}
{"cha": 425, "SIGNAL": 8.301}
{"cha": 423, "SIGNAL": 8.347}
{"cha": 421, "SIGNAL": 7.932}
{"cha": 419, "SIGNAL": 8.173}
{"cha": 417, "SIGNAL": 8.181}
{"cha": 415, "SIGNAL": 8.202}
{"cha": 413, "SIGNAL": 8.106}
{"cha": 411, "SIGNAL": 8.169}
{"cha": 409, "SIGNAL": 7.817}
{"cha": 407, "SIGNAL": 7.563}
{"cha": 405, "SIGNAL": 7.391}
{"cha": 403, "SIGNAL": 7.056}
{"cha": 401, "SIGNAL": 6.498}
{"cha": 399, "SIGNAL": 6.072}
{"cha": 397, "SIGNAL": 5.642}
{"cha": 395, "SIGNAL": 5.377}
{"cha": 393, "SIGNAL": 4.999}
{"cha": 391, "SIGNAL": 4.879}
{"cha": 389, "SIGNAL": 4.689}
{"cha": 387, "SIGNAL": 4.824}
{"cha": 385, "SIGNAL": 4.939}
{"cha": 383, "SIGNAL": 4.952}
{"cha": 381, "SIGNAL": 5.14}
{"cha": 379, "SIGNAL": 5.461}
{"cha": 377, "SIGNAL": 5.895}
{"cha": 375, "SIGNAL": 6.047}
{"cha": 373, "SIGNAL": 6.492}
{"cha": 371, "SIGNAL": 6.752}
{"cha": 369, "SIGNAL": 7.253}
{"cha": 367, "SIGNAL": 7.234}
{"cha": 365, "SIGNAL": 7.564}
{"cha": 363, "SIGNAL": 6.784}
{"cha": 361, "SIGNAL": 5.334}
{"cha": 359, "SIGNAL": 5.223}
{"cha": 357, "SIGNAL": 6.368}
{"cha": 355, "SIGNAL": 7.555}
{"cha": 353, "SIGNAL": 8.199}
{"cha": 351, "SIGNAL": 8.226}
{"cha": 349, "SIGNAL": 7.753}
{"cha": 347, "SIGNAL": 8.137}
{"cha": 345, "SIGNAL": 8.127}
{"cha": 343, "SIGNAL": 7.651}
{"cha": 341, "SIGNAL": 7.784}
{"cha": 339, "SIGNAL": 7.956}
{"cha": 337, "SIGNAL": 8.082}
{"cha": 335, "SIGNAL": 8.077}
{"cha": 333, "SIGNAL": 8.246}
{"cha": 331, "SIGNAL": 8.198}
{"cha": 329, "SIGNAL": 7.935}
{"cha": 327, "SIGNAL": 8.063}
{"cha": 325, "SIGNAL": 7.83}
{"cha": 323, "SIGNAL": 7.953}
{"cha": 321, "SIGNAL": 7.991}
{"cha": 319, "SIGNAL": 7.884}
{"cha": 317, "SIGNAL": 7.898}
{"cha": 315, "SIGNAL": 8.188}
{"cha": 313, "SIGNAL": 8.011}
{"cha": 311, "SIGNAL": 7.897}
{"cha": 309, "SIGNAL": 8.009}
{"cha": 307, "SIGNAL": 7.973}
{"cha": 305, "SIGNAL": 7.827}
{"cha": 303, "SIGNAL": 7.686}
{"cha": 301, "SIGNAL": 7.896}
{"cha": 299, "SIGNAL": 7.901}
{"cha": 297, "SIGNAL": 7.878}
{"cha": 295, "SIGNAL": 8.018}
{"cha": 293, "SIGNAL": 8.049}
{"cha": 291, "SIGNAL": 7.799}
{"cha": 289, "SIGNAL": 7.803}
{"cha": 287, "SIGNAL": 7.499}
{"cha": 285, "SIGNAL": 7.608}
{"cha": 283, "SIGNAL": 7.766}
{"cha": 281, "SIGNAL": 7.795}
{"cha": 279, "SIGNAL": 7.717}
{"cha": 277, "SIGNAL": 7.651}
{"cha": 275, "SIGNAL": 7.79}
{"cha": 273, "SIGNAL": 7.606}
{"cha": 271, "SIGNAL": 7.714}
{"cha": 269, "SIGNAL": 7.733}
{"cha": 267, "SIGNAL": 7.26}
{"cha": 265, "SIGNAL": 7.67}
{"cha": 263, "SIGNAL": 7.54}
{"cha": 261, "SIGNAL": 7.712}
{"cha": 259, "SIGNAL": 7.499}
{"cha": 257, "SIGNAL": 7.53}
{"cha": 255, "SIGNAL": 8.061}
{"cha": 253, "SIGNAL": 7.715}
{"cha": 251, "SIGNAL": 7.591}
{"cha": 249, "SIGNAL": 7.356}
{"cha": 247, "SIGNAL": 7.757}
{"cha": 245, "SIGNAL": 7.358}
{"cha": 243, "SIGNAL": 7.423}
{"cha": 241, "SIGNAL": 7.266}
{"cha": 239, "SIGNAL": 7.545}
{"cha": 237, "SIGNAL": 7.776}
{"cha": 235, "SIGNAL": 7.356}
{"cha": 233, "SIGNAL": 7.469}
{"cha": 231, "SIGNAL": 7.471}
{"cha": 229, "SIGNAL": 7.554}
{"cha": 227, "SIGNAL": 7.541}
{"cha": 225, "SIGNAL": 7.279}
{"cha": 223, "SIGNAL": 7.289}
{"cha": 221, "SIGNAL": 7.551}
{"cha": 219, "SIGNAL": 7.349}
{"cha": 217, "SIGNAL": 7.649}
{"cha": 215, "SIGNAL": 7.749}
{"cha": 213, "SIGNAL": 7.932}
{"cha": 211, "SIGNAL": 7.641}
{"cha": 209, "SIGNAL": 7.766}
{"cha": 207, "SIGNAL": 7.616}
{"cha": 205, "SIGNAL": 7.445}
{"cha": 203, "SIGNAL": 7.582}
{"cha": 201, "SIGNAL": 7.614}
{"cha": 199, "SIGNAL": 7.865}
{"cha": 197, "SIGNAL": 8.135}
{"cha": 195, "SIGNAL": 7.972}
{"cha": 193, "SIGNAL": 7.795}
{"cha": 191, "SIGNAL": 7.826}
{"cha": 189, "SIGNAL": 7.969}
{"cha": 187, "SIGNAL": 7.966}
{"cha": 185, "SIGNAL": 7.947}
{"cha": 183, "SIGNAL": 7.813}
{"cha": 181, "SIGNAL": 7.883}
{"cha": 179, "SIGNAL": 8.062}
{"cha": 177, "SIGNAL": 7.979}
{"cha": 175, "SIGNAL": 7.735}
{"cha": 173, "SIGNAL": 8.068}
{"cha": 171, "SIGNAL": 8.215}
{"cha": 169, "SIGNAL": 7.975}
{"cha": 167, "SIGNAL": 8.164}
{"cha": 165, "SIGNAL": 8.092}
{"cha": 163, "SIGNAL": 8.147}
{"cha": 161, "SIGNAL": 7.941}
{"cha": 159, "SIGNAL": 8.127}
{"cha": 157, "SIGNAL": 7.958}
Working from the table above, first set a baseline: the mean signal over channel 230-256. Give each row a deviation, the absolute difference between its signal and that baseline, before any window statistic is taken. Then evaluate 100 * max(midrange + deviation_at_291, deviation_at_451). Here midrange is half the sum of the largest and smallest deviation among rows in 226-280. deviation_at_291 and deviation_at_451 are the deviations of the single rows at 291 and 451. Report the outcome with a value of 51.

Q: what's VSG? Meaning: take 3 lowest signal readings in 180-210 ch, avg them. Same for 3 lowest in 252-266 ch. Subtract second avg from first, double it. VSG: 0.0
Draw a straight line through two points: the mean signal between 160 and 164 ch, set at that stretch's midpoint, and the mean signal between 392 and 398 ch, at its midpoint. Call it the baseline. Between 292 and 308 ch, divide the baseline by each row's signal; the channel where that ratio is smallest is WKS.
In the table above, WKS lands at 307 ch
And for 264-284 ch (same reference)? 281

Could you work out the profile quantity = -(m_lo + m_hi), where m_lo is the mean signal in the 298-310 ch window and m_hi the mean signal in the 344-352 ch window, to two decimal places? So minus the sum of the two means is -15.94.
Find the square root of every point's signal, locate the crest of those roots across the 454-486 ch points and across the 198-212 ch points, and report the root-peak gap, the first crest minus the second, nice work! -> 0.30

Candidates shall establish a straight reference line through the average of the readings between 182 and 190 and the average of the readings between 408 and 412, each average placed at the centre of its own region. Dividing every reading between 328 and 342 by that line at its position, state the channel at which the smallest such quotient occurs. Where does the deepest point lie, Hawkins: 341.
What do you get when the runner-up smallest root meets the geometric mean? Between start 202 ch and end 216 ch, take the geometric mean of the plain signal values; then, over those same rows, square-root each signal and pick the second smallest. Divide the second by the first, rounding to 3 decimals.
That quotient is 0.359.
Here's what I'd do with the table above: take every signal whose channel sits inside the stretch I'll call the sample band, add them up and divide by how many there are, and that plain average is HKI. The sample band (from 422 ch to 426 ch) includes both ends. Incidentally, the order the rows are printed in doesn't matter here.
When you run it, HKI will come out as 8.32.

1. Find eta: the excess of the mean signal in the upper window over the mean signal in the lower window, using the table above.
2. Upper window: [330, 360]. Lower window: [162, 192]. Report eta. -0.3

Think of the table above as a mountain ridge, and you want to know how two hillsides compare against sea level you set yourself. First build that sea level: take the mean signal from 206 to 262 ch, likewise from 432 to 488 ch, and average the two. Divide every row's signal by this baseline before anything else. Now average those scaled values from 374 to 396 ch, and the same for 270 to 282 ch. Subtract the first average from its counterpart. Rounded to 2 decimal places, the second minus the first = 0.32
